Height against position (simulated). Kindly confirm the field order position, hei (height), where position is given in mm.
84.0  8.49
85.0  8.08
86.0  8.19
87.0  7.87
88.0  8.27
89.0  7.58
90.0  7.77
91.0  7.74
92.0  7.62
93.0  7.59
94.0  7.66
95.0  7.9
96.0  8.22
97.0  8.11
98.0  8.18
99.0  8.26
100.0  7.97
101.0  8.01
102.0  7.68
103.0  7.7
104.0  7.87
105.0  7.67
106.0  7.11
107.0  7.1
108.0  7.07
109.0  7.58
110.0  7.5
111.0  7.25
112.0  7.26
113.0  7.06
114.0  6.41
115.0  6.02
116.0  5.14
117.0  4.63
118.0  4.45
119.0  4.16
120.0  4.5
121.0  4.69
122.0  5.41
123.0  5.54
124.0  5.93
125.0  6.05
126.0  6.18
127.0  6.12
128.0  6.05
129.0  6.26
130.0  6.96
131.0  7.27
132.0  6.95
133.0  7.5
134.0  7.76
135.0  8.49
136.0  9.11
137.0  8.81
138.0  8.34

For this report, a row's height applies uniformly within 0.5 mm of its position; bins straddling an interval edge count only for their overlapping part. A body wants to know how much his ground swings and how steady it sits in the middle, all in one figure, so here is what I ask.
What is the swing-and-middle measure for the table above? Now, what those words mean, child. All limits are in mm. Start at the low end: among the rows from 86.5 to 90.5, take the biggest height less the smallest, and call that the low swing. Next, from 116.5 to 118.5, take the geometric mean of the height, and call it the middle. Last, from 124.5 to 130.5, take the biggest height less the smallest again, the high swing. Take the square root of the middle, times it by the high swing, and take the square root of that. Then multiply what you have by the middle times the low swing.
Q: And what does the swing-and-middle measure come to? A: 4.4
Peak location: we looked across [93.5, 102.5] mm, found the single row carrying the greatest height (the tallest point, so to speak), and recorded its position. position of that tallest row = 99.0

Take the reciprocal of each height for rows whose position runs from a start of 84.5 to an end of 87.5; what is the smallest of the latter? 0.122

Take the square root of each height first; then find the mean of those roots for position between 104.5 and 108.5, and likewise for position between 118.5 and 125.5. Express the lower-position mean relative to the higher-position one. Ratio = 1.18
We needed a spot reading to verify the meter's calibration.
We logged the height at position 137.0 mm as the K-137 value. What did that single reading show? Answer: 8.81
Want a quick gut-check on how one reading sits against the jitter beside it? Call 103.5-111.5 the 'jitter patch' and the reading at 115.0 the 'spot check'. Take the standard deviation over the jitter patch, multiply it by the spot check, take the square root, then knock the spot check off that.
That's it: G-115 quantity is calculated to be -4.7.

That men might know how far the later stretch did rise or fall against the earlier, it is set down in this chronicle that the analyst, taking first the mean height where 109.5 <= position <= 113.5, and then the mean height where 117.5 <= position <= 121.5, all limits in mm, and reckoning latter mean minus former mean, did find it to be -2.8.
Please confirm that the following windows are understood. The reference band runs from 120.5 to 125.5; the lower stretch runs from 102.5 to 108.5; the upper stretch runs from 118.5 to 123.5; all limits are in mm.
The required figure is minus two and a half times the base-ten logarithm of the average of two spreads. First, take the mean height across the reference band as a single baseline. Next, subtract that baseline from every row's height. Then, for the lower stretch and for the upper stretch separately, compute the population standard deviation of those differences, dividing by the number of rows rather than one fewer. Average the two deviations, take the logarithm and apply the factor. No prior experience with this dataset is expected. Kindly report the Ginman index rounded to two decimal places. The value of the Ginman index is 0.91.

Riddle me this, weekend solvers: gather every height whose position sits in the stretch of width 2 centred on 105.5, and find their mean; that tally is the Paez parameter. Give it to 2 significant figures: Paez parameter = 7.4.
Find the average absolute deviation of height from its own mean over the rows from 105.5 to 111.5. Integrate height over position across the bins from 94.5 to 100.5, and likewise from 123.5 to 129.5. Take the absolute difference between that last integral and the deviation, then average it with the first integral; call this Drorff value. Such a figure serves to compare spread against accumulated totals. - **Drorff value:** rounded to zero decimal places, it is 43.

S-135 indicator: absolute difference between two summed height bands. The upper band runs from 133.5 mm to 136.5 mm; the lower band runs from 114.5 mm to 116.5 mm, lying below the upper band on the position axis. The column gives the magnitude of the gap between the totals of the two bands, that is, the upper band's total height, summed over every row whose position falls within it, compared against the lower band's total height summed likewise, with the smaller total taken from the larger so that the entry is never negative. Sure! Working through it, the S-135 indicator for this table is 14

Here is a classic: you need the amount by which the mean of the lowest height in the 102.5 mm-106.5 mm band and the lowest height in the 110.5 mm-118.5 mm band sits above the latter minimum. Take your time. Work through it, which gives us 1.3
